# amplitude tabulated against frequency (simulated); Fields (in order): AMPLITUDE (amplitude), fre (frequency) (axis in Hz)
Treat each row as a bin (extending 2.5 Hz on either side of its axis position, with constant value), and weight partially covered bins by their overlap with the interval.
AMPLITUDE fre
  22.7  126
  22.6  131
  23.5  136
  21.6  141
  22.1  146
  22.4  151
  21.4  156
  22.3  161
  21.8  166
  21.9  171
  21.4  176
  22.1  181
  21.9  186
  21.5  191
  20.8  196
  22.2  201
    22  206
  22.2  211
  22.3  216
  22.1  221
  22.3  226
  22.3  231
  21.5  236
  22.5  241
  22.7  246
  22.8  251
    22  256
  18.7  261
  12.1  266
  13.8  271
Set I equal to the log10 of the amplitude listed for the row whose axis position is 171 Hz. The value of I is 1.34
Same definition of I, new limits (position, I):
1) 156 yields 1.33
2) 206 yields 1.34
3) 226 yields 1.35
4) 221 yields 1.34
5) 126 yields 1.36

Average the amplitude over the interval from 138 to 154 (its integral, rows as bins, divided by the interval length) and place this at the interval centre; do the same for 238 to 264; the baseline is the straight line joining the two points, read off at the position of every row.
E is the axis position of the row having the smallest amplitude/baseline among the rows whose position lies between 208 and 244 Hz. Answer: 236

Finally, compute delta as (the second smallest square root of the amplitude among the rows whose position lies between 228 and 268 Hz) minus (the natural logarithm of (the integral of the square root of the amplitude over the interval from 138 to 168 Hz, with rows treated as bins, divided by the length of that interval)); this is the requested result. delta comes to 2.78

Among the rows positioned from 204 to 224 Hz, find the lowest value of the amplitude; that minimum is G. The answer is 22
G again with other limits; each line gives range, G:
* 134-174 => 21.4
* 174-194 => 21.4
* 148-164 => 21.4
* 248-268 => 12.1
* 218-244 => 21.5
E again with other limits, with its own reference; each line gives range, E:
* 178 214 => 196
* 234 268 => 266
